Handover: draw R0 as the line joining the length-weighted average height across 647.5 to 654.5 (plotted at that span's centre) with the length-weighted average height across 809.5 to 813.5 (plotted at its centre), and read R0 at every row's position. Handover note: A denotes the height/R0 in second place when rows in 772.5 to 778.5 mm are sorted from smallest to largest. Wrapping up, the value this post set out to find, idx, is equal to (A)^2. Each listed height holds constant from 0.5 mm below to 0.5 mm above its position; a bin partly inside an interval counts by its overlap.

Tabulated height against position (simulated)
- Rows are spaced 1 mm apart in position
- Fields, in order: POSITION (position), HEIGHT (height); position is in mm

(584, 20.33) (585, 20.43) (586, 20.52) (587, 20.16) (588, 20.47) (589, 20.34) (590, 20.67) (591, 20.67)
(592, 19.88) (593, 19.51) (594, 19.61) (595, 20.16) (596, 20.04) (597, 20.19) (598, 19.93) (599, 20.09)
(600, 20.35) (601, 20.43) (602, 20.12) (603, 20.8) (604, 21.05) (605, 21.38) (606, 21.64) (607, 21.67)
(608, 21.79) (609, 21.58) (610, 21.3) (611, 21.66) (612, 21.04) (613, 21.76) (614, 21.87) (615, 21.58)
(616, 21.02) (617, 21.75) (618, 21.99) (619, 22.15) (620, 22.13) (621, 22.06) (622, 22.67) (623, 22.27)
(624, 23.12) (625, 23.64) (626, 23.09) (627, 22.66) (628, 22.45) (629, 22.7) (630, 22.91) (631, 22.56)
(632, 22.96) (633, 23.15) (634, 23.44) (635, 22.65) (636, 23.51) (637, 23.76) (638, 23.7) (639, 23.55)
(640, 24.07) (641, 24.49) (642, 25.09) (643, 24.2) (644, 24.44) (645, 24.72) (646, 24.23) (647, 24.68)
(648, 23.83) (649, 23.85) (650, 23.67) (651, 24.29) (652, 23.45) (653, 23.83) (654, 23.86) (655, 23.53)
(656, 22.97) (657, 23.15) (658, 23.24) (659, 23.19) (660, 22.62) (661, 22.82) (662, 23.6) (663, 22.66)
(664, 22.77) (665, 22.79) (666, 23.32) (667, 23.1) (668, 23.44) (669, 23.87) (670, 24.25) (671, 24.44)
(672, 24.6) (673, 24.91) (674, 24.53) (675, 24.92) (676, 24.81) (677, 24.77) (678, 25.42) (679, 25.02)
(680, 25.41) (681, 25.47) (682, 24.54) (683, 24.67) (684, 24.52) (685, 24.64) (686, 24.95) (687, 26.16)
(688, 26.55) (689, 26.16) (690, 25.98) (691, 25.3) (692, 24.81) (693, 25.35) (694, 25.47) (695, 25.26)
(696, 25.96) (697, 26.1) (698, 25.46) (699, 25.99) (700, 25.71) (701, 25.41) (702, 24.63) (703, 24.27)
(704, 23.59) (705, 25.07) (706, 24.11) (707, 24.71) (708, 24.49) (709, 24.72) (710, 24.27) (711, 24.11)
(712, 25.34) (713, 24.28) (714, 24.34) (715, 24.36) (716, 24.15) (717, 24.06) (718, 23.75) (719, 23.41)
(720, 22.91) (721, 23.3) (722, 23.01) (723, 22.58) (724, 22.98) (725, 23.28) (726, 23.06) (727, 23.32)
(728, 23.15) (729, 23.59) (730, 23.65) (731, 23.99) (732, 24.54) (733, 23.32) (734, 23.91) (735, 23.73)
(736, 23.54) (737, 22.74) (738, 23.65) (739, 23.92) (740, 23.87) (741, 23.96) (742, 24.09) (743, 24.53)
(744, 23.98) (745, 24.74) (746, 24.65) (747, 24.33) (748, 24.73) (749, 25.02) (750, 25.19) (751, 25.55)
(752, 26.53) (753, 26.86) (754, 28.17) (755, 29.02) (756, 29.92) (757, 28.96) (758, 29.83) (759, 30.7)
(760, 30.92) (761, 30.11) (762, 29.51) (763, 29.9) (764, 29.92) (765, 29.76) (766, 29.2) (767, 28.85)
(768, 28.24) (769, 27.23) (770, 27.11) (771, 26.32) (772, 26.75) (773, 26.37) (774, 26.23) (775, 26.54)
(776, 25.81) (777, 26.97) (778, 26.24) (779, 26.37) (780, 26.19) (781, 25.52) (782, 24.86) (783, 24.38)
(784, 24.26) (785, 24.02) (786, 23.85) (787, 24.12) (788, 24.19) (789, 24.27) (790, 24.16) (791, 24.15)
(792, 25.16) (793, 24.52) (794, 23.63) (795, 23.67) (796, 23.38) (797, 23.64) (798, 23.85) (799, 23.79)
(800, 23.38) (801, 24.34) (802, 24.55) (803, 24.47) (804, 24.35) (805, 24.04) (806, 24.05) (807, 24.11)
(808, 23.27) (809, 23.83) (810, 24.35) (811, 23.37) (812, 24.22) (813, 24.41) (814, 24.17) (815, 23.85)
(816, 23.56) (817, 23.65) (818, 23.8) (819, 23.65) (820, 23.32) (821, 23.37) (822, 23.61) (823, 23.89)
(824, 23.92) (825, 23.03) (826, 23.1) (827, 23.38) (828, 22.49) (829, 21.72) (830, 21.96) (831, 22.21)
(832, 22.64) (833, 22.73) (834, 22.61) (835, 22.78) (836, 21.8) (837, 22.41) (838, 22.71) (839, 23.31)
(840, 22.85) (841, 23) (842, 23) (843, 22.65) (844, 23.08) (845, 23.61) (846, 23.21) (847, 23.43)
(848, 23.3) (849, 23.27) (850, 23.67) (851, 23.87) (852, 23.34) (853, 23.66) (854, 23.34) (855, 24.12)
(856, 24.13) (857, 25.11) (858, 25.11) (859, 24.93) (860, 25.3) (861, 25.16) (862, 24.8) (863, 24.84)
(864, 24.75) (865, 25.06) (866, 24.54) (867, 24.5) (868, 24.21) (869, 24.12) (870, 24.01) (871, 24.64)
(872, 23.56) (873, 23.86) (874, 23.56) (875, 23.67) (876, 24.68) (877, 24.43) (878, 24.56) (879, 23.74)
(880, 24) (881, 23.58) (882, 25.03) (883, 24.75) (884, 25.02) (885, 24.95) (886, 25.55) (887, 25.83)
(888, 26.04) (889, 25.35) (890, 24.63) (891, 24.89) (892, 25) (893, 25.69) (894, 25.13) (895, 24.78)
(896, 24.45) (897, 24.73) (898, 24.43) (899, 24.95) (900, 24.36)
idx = 1.19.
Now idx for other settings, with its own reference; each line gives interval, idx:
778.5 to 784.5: 1.03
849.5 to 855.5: 0.93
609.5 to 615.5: 0.80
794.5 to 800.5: 0.94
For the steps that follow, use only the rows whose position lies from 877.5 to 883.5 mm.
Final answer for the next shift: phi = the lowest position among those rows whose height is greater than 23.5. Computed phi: 878 mm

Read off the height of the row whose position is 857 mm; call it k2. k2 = 25.11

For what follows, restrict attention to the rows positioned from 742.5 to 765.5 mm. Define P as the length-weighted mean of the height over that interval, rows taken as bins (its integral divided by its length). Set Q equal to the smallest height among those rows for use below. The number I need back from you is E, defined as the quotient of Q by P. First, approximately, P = 28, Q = 23.98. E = 0.872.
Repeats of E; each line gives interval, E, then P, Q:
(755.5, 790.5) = 0.881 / 27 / 23.85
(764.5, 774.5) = 0.950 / 28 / 26.23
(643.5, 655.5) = 0.976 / 24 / 23.45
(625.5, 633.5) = 0.984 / 23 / 22.45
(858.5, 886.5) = 0.962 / 24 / 23.56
